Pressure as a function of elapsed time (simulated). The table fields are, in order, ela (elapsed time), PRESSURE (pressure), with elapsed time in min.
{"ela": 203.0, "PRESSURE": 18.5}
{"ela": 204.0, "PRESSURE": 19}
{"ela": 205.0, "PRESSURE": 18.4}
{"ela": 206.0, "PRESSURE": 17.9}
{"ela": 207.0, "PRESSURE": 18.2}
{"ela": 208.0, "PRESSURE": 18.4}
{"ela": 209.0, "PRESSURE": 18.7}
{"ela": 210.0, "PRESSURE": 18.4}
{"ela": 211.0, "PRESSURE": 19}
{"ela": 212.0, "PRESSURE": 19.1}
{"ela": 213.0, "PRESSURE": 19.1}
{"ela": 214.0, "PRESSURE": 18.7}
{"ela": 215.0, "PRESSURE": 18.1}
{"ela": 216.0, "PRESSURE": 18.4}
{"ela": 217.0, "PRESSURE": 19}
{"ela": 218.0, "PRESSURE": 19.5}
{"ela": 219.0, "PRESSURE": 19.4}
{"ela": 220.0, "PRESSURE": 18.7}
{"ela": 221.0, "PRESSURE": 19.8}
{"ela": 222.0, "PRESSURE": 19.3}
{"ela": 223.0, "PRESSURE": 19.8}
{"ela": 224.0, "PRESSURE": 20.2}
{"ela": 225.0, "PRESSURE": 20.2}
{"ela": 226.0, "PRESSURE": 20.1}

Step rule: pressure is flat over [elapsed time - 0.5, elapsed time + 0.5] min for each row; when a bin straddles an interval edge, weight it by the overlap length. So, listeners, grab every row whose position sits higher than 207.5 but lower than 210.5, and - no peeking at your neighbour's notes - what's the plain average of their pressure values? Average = 18.5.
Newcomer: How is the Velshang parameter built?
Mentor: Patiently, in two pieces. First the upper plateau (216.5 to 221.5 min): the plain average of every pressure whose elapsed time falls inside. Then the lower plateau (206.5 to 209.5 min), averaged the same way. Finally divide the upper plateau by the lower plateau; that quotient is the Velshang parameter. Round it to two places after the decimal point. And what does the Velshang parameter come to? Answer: 1.05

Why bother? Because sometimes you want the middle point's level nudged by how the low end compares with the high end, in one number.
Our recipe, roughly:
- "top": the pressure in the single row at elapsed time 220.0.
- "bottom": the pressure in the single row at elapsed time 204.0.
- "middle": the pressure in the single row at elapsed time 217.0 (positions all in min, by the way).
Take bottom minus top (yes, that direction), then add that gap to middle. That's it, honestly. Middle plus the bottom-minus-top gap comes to 19.3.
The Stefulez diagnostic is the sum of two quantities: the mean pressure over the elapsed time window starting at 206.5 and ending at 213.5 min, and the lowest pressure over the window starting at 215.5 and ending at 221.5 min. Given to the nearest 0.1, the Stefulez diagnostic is 37.1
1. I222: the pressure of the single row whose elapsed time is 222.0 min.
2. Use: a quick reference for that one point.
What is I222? 19.3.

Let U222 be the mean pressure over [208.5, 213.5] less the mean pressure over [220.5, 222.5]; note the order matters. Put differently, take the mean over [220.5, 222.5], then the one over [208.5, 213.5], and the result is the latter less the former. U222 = -0.69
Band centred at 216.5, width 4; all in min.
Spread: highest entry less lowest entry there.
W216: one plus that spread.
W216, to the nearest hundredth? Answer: 2.40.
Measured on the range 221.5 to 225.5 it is 1.90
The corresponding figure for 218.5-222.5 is 2.10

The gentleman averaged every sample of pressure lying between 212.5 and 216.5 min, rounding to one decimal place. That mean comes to 18.6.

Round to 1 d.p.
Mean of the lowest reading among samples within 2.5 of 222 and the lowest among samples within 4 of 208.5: 18.3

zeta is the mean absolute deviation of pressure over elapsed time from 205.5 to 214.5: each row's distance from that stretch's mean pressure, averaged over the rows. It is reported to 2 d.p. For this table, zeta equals 0.34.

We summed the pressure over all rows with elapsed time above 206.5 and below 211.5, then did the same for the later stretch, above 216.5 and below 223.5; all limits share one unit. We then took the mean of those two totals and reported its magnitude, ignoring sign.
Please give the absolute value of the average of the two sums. 114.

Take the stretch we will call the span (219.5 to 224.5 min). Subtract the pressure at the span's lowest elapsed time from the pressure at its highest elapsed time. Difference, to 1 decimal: 1.5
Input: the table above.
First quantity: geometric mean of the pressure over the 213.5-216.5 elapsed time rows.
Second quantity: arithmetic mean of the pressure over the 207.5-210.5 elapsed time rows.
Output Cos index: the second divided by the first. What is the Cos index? 1.01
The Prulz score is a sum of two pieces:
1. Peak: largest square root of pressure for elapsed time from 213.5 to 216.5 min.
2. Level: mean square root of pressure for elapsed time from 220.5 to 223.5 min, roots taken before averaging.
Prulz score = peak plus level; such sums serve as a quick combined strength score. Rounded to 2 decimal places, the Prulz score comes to 8.76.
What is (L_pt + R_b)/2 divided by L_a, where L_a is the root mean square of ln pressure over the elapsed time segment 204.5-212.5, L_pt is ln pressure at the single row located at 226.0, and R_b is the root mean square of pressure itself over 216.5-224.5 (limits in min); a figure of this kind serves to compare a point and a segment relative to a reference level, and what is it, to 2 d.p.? 3.85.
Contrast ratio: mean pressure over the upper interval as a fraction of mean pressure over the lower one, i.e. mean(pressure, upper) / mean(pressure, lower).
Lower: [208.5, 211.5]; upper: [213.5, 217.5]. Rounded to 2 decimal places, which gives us 0.99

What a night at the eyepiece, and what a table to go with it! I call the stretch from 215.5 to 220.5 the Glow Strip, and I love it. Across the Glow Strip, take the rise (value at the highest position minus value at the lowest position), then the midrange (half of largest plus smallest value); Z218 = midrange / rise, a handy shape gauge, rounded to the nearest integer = 63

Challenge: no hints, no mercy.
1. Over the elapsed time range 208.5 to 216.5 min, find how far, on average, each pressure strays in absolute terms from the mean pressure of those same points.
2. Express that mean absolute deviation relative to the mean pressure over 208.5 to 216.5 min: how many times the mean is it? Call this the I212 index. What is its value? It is 0.0156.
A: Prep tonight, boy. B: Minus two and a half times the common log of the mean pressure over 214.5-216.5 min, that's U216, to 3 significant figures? -3.15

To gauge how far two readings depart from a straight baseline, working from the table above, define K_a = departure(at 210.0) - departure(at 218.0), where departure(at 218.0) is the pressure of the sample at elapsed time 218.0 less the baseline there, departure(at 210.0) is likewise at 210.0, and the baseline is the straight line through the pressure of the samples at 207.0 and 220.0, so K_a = -0.8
